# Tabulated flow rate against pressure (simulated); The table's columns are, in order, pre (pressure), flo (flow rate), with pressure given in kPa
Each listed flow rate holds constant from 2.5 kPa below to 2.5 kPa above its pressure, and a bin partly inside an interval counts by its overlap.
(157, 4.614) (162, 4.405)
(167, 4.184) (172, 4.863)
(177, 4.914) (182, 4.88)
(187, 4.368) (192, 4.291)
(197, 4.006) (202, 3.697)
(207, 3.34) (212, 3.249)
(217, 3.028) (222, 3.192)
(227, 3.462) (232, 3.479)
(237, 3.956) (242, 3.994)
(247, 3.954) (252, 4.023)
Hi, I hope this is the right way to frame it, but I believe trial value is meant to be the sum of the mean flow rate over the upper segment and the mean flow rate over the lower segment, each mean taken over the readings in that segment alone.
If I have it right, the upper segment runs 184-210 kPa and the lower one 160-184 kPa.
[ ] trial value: 8.6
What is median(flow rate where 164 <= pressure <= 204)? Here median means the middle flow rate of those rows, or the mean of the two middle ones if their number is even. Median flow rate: 4.33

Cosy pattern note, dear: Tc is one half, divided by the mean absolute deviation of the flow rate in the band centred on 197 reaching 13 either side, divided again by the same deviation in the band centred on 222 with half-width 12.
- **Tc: 9.82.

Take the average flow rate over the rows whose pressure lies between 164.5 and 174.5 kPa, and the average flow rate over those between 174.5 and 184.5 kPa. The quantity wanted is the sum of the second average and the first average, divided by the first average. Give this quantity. 2.08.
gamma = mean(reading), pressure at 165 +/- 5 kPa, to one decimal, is 4.3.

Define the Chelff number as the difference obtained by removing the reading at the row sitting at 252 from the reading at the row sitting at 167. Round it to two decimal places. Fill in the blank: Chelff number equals 0.16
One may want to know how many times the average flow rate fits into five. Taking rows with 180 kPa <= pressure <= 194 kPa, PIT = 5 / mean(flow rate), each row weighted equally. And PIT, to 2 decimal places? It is 1.11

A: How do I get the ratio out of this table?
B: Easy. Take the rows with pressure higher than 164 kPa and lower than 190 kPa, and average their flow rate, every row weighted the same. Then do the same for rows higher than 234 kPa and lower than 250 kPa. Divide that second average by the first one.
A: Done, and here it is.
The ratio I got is 0.85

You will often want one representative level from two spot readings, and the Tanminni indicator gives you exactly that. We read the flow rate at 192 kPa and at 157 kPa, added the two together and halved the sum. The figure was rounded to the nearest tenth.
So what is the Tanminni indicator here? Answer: 4.5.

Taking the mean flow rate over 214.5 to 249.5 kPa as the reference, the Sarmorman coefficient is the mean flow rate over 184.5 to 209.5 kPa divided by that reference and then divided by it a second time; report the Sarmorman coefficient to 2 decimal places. 0.31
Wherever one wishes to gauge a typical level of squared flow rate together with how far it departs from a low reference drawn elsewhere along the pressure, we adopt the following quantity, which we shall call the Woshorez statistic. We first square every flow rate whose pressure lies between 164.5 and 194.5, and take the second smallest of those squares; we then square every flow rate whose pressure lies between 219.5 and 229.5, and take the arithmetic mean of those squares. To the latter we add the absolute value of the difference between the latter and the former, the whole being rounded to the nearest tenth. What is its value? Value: 18.4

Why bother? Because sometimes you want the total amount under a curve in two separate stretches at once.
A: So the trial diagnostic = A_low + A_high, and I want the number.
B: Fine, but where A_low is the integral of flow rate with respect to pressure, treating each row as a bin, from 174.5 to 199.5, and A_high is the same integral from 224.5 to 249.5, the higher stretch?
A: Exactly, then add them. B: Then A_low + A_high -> 207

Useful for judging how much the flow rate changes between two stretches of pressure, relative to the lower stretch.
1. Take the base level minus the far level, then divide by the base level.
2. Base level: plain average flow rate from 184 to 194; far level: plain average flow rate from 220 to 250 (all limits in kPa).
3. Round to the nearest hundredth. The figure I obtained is 0.15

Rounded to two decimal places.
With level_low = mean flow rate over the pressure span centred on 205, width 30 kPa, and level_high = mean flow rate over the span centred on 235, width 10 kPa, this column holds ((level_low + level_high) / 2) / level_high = 0.98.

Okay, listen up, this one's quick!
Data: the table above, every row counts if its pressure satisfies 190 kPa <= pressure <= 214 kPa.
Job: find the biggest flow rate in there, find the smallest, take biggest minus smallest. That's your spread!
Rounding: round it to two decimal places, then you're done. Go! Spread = 1.04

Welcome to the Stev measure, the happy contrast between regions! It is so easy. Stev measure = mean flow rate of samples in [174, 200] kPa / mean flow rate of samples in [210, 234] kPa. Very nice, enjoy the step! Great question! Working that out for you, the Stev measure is 1.4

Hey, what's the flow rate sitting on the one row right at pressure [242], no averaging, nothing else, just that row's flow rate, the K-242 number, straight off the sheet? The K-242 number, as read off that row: 3.994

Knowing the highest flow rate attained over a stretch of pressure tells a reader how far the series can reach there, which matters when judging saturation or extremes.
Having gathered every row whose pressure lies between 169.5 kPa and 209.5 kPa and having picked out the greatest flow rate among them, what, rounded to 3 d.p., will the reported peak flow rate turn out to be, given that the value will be 4.914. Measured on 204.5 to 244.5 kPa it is 3.994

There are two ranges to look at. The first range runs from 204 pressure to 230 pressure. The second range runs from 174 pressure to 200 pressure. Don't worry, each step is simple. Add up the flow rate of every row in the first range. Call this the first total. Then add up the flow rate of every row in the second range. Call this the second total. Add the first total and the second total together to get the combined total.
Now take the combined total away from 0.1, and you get -38.6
